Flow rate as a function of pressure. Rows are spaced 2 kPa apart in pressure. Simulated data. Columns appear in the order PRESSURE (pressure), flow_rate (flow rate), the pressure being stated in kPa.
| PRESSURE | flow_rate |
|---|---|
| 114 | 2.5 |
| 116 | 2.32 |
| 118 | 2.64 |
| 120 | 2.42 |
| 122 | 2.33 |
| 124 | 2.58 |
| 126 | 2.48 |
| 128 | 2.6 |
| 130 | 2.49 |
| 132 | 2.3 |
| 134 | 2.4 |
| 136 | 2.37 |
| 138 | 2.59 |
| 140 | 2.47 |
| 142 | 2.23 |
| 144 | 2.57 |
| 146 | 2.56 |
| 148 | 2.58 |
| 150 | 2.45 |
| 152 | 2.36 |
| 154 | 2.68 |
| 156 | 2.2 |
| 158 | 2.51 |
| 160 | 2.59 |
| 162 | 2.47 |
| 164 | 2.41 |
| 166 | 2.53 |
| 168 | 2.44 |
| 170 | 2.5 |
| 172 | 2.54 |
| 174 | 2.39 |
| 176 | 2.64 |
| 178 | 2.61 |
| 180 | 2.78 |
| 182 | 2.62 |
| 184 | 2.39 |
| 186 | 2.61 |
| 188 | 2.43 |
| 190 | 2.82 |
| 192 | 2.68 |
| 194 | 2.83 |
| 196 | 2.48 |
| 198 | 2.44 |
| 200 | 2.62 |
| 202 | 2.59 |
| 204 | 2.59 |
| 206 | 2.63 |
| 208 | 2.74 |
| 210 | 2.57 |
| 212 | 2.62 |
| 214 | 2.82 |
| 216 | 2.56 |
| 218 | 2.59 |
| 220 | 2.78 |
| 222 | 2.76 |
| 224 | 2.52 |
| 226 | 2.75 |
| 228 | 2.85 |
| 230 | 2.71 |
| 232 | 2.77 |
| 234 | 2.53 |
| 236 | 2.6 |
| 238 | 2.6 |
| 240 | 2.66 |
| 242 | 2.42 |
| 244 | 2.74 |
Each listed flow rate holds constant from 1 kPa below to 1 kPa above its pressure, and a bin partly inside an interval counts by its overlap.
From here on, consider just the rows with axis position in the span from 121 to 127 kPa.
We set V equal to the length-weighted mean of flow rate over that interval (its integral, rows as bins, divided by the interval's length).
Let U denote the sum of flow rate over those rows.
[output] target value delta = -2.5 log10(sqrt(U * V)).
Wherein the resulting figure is -1.58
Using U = 7.39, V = 2.46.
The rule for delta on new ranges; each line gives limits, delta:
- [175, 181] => -1.67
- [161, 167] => -1.58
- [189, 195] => -1.71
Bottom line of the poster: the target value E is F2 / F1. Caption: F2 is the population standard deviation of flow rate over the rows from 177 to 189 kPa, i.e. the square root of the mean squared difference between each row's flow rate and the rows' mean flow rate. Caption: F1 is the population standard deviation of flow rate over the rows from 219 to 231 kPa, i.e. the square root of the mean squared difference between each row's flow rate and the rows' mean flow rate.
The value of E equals 1.3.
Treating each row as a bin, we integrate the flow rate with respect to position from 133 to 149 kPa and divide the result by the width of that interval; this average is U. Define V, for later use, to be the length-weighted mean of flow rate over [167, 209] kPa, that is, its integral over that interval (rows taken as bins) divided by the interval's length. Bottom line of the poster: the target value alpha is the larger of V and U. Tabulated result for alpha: 2.59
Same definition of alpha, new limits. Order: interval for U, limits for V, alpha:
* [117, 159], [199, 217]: 2.64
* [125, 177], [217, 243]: 2.66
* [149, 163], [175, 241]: 2.64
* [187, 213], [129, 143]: 2.62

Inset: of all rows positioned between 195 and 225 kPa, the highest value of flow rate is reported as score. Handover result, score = 2.82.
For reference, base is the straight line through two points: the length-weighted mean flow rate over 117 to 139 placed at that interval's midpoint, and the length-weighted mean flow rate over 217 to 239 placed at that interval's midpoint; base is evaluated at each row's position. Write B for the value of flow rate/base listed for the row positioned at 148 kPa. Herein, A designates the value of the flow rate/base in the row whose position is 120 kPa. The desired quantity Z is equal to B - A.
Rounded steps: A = 0.99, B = 1.03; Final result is 0.04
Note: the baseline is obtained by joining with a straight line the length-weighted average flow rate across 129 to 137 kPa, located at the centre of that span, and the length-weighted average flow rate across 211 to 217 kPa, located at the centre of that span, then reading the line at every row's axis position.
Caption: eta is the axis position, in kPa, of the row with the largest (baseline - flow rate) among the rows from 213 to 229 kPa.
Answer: 224 kPa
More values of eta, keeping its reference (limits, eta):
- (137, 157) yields 156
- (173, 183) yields 174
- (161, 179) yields 174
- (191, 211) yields 198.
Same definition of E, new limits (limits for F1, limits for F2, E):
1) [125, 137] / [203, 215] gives 0.9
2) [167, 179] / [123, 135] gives 1.2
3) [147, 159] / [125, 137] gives 0.6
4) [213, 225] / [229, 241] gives 0.7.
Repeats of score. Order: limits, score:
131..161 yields 2.68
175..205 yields 2.83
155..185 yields 2.78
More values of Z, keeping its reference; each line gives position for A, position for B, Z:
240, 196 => -0.03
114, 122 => -0.08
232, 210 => -0.06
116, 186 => 0.06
